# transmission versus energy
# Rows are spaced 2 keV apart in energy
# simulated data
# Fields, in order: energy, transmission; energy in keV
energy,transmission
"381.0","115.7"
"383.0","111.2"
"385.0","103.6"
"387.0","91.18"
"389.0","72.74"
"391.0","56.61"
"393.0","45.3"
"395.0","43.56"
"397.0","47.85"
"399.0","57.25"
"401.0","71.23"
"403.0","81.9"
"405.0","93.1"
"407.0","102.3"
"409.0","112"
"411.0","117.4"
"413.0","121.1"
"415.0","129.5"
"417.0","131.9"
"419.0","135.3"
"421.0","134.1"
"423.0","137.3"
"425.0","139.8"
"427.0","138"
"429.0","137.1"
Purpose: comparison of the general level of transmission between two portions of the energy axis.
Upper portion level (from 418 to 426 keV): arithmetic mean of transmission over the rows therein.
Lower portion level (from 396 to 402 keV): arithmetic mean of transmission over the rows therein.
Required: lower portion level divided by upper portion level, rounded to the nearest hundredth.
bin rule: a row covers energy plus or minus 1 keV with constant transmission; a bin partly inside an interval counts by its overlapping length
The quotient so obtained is 0.43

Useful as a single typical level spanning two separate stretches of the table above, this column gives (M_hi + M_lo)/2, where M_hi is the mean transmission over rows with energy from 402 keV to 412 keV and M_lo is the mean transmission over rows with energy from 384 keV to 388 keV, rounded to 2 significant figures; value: 99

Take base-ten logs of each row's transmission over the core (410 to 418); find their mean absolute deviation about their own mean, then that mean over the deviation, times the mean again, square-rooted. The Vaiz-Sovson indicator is 15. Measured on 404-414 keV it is 11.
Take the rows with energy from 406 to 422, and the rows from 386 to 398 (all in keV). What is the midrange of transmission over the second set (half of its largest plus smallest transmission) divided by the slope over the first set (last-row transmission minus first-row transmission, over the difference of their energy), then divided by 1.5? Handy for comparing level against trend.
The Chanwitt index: 20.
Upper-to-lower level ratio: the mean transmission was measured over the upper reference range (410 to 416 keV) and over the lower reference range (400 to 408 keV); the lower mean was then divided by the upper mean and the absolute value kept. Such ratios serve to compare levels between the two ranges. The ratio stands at 0.71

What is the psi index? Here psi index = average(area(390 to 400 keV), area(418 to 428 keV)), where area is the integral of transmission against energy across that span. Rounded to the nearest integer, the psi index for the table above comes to 935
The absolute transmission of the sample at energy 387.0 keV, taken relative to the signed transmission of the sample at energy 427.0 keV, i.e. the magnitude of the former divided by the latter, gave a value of 0.661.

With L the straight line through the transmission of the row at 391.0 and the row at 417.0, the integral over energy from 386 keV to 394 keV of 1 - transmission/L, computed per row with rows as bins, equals -2.4 keV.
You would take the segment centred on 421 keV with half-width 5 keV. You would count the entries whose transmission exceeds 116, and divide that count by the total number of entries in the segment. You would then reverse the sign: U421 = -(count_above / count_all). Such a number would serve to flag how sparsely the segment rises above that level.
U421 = -1.0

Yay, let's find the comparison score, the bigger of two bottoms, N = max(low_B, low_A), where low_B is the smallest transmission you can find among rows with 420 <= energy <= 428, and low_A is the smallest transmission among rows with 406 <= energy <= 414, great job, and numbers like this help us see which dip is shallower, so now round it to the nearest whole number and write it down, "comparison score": 134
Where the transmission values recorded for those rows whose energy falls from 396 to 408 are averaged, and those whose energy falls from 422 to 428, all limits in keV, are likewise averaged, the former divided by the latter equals 0.55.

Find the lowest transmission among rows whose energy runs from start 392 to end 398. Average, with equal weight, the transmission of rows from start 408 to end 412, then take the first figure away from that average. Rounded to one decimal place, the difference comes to 71.1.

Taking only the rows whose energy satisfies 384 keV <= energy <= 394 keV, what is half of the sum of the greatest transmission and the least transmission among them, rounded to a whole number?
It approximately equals 74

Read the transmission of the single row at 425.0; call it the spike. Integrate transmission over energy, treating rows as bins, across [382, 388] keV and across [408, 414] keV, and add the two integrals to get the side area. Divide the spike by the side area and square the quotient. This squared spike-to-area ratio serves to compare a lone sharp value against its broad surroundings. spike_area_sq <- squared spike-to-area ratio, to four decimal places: 0.0113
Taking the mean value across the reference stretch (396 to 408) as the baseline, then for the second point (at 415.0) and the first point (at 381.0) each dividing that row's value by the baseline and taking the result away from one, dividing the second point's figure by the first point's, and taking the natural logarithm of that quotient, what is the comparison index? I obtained 0.30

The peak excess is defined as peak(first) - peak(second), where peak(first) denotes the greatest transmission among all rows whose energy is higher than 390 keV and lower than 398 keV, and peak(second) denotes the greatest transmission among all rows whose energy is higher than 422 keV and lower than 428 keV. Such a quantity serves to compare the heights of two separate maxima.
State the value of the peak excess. -83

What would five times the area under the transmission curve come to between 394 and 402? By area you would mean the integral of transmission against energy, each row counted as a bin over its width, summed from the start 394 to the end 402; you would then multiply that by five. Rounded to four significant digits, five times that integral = 2199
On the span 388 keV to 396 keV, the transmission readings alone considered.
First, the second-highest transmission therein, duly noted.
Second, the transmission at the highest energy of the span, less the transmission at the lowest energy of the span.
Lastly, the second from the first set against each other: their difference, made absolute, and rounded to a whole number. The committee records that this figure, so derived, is 86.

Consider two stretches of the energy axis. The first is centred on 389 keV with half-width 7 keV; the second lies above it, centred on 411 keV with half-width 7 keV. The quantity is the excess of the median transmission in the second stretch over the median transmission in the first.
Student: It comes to 45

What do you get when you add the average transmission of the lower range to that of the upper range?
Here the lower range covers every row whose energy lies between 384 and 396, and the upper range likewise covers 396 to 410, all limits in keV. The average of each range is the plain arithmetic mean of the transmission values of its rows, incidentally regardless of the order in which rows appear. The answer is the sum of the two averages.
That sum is 150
